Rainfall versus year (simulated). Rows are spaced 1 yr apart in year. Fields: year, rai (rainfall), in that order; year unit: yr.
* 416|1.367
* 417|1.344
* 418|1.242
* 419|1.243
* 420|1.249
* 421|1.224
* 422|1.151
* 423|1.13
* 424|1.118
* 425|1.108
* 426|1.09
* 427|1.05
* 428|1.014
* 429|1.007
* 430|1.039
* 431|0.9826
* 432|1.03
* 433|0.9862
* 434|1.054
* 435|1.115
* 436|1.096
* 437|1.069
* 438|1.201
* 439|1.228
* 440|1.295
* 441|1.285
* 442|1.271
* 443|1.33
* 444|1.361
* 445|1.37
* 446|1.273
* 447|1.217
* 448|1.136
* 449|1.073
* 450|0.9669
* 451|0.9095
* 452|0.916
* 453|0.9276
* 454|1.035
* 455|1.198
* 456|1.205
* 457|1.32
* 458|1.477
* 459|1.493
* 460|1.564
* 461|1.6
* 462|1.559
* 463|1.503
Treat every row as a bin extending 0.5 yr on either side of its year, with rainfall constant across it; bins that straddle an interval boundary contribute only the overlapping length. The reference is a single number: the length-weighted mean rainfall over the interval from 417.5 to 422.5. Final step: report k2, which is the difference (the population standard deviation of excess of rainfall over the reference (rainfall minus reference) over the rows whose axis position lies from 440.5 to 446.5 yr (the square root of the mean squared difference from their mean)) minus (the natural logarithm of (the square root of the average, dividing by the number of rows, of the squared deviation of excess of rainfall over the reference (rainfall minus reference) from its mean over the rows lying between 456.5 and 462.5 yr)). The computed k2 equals 2.4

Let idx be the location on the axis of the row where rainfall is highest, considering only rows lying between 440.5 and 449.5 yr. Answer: 445 yr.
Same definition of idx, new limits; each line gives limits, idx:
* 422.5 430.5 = 423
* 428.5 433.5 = 430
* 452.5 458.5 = 458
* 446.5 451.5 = 447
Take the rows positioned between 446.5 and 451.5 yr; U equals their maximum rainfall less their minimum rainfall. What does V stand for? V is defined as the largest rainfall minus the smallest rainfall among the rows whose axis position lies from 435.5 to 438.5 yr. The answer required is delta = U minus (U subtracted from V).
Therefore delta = 0.48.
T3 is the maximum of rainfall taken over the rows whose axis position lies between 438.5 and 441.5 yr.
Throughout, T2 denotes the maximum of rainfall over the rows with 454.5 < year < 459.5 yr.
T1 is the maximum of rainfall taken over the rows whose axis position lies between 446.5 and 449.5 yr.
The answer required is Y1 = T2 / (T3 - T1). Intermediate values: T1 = 1.217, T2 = 1.493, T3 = 1.295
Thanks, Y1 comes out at 19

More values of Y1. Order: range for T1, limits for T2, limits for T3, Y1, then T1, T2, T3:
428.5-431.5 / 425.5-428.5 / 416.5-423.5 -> 4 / 1.039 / 1.09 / 1.344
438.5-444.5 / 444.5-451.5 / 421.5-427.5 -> -7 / 1.361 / 1.37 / 1.151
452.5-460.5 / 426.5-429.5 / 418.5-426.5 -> -3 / 1.564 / 1.05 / 1.249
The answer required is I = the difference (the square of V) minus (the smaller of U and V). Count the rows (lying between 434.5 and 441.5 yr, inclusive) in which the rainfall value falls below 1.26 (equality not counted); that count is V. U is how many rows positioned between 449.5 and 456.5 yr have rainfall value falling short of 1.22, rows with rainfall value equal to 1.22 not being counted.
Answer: 20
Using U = 7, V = 5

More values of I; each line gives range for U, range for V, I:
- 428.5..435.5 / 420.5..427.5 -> 42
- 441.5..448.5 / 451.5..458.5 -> 23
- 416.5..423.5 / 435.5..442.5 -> 14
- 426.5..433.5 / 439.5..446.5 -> 0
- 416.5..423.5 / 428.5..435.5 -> 47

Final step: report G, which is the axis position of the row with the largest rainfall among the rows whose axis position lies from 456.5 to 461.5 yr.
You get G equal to 461 yr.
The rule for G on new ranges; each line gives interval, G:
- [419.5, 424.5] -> 420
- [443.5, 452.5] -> 445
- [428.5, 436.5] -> 435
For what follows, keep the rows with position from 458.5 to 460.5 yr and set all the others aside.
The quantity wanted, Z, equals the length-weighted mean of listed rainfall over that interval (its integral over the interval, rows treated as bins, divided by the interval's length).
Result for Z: 1.53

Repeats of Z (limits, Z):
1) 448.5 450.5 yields 1.02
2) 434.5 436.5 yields 1.11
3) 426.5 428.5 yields 1.03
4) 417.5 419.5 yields 1.24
